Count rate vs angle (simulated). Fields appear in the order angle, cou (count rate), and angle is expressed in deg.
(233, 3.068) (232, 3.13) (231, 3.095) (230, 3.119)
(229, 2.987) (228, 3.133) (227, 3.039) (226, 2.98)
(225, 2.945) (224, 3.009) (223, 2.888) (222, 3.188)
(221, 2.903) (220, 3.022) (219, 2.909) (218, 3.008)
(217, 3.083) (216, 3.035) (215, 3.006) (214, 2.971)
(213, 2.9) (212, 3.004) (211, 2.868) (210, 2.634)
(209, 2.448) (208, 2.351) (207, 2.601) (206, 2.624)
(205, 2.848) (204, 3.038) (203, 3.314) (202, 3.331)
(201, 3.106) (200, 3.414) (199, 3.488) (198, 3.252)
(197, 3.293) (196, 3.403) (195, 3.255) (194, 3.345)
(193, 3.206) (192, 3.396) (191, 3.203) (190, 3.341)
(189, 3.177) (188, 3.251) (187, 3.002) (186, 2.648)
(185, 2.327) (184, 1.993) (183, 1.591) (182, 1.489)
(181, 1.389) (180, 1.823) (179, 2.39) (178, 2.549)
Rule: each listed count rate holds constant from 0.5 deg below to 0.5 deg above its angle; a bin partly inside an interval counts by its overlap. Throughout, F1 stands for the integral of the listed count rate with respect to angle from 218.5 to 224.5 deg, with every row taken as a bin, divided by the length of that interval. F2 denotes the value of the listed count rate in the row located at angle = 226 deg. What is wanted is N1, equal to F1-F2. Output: 0.01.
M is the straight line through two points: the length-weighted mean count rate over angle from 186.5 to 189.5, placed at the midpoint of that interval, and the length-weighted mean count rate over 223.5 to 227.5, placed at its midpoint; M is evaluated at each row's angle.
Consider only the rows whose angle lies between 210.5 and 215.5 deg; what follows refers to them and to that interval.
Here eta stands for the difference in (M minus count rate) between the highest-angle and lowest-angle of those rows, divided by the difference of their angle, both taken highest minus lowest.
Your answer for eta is -0.039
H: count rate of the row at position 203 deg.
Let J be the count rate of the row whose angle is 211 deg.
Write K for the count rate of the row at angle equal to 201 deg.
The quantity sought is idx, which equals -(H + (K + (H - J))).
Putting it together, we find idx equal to -6.9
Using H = 3.314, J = 2.868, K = 3.106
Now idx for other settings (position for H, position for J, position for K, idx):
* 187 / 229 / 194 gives -6.4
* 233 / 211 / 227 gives -6.3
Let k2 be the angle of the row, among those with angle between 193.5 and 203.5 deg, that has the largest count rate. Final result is 199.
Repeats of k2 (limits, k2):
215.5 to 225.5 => 222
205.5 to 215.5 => 215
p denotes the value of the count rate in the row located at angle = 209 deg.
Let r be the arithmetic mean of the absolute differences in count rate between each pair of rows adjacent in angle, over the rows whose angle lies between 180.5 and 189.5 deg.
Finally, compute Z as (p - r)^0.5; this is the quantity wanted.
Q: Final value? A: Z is 1.49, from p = 2.448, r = 0.24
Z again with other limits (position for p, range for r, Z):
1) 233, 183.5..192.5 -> 1.69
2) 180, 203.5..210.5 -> 1.29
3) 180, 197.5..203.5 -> 1.28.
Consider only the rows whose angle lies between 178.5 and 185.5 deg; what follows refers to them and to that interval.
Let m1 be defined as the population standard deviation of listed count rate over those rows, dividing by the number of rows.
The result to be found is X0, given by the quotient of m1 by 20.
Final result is 0.0184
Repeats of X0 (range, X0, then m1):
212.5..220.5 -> 0.0029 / 0.06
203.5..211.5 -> 0.0107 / 0.21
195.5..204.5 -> 0.0068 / 0.14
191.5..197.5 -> 0.0036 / 0.07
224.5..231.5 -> 0.0034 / 0.07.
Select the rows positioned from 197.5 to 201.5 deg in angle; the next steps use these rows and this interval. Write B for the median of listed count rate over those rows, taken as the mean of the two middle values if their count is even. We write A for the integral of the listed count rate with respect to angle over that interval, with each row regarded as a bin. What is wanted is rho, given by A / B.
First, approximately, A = 13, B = 3.3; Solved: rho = 4.0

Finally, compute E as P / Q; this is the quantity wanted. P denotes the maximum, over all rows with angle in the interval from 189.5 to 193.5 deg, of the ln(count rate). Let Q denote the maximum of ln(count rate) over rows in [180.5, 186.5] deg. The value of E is 1.26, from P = 1.22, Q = 0.97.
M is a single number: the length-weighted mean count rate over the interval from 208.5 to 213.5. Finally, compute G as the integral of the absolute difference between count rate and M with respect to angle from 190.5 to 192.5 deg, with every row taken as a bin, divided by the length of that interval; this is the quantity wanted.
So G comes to 0.53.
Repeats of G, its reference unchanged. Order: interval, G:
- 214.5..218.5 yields 0.26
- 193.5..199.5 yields 0.57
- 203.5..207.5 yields 0.17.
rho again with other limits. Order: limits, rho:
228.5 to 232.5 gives 4.0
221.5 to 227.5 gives 6.0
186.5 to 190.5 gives 4.0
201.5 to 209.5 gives 8.2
